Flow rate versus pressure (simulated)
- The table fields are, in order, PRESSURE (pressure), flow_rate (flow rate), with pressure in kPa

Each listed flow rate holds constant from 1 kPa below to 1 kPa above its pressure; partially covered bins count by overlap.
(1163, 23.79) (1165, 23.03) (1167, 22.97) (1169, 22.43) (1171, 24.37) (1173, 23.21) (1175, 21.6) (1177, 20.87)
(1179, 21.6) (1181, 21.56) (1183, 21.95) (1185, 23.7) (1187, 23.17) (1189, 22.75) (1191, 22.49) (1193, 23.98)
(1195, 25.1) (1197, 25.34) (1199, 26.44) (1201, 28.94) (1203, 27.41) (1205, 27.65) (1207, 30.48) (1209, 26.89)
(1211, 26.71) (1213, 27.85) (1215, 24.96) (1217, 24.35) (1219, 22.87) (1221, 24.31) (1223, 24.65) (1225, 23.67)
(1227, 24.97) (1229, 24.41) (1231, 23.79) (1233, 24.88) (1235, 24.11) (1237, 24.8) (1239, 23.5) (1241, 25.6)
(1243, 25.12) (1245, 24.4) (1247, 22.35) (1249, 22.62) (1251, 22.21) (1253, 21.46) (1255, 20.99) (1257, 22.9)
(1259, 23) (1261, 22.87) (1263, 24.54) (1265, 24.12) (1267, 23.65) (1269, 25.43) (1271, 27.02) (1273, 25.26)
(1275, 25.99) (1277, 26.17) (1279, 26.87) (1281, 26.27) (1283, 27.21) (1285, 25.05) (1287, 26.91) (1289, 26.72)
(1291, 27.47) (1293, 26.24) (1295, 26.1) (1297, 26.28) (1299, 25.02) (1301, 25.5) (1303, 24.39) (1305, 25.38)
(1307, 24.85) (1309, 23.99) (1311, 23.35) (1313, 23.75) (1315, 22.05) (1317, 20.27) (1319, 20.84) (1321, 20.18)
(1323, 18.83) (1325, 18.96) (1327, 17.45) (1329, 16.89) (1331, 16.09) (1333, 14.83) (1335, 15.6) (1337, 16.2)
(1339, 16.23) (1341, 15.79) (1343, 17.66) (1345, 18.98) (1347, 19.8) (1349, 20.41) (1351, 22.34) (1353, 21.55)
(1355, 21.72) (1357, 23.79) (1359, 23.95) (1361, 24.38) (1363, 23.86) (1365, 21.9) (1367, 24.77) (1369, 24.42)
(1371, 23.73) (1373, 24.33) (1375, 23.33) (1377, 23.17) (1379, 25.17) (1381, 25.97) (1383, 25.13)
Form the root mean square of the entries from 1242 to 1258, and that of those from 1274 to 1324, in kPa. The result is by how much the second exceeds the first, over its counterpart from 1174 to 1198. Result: 0.09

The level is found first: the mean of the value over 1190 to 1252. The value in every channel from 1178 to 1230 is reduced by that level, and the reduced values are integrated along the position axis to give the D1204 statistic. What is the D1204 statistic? -7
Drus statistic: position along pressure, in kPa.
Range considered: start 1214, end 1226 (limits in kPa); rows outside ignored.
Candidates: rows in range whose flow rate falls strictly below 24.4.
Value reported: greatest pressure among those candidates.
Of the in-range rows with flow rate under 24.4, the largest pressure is 1225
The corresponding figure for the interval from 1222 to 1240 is 1239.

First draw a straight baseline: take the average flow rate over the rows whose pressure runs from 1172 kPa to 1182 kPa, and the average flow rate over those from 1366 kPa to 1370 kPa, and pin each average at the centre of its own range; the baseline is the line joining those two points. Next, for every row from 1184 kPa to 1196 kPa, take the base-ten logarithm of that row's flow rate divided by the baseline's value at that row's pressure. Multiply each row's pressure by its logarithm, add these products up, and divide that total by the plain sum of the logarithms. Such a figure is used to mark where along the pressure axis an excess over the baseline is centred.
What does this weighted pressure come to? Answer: 1190.8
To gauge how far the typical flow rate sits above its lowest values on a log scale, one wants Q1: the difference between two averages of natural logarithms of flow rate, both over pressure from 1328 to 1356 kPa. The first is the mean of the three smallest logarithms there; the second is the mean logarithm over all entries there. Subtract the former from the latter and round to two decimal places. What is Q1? 0.15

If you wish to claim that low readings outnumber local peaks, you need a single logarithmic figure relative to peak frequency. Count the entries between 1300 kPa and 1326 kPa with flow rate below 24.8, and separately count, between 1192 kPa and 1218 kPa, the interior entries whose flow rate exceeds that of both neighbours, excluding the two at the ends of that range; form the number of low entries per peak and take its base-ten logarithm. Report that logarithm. 0.52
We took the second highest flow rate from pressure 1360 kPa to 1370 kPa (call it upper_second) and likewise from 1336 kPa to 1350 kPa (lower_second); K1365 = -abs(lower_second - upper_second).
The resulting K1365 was -4.6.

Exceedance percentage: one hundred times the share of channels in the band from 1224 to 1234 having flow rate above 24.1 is 60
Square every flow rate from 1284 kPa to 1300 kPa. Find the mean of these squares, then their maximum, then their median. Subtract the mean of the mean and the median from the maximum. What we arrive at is 66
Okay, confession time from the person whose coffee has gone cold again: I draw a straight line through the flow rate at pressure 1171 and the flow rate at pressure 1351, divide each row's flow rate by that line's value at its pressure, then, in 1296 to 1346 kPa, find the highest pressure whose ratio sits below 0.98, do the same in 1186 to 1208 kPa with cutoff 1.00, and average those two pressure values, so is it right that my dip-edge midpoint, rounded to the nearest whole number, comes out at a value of 1269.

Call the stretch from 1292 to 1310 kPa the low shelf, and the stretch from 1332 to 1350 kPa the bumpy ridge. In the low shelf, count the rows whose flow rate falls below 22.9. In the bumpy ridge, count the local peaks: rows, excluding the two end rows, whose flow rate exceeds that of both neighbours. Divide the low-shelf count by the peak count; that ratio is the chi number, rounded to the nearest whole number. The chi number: 0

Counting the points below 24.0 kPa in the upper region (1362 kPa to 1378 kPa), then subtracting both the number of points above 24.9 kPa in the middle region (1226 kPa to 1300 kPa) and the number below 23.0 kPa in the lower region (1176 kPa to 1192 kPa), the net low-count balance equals -20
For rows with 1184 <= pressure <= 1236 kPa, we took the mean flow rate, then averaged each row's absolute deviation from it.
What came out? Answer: 1.6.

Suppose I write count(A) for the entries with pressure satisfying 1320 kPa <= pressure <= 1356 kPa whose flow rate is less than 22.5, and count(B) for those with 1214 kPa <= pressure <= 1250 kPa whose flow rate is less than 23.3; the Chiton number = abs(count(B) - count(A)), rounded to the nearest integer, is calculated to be 15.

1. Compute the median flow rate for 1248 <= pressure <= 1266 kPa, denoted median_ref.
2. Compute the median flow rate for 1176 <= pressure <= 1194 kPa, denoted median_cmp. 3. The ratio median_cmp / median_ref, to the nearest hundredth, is 0.98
